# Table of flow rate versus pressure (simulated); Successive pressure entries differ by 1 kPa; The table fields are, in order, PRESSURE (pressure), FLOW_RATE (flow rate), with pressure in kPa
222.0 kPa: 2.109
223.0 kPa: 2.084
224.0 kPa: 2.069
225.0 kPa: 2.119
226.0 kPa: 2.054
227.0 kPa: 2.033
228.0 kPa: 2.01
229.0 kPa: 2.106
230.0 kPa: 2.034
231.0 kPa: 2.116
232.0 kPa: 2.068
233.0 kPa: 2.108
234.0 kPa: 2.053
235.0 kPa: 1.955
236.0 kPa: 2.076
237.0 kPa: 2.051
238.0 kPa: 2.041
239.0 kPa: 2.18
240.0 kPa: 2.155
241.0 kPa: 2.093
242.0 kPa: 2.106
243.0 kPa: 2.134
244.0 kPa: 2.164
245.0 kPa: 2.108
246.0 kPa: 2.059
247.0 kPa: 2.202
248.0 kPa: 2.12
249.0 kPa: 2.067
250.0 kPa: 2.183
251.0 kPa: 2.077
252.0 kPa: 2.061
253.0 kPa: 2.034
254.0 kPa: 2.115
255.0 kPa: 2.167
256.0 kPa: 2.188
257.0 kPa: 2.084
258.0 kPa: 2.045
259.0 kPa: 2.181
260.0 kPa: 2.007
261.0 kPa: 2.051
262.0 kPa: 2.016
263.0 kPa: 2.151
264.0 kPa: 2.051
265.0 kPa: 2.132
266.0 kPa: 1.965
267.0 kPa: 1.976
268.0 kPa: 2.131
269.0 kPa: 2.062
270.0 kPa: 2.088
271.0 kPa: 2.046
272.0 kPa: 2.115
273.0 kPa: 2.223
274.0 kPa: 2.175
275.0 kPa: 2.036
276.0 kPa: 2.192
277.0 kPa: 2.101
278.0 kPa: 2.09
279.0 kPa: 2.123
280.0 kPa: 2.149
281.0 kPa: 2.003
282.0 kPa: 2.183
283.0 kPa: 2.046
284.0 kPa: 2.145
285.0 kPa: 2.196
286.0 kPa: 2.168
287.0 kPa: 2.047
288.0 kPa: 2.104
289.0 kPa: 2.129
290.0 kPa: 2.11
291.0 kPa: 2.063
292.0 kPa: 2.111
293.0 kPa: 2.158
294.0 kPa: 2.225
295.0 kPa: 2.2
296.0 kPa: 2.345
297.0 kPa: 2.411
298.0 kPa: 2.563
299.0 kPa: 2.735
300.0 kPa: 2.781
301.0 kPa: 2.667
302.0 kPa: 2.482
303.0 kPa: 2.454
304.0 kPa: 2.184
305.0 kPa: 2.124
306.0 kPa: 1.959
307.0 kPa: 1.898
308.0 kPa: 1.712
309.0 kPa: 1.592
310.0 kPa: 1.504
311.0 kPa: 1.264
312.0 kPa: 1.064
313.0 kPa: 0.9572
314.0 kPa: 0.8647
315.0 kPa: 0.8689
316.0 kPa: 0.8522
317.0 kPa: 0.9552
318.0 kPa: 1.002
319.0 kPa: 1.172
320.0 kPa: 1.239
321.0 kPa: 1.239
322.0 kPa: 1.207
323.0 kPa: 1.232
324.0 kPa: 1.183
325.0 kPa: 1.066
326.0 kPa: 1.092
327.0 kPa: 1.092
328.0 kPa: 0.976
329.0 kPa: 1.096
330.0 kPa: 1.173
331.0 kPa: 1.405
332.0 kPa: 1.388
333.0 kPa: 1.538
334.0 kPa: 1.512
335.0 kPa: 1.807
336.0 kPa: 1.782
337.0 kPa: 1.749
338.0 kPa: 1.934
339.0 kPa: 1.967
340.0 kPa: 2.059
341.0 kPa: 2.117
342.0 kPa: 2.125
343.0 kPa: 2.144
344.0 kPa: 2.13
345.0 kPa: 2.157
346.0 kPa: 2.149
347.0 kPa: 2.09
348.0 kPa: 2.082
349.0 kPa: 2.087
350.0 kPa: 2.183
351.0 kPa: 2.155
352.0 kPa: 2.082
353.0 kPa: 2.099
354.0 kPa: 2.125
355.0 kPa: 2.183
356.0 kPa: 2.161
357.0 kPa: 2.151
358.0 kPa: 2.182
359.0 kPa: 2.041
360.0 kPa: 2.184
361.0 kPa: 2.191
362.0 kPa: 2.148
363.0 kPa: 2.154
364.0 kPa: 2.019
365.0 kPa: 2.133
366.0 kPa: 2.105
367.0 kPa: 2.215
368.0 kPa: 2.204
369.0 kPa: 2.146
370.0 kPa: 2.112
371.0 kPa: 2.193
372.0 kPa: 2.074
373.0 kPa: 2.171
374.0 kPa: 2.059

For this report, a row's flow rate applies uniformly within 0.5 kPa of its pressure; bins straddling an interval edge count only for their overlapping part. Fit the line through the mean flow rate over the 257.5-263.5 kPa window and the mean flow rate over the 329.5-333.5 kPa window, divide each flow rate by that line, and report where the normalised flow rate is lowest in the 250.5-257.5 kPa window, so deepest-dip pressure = 253.0 kPa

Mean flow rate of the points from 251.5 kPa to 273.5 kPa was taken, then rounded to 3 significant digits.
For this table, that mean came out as 2.09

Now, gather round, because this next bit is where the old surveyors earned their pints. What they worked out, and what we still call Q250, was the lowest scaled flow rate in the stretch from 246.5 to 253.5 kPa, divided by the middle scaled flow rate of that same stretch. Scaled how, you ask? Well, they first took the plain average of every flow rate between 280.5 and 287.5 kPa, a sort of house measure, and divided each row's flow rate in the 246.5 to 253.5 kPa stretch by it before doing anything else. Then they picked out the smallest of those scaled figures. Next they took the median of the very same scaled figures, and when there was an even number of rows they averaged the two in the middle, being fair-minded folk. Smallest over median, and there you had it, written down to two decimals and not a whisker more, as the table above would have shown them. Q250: 0.98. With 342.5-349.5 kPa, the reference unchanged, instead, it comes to 0.98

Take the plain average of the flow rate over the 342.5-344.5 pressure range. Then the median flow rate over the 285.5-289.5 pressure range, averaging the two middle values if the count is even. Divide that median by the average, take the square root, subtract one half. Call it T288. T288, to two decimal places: 0.50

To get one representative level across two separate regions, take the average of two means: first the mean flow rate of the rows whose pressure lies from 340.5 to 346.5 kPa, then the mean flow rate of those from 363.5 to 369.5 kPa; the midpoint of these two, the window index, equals 2.14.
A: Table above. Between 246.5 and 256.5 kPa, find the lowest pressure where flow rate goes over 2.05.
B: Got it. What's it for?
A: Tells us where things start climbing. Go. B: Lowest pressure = 247.0 kPa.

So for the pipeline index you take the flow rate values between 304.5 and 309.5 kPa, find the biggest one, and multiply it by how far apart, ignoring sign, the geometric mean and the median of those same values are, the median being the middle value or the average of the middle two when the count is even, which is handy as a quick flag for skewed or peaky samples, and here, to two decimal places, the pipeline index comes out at 0.11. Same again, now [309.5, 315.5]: 0.08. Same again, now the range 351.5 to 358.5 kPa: 0.02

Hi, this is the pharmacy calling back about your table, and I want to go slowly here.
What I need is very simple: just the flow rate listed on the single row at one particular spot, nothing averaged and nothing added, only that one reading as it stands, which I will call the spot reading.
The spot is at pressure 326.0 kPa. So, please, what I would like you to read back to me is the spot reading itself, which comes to 1.092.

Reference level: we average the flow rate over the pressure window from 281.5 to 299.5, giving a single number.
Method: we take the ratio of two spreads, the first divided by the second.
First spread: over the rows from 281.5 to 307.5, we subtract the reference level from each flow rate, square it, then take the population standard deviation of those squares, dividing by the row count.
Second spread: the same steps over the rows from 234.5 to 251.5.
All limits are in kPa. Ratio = 5.0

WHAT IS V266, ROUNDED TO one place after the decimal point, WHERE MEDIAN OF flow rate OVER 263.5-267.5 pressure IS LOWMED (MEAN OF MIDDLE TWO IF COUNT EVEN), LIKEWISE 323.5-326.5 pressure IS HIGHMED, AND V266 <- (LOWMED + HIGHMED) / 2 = 1.6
